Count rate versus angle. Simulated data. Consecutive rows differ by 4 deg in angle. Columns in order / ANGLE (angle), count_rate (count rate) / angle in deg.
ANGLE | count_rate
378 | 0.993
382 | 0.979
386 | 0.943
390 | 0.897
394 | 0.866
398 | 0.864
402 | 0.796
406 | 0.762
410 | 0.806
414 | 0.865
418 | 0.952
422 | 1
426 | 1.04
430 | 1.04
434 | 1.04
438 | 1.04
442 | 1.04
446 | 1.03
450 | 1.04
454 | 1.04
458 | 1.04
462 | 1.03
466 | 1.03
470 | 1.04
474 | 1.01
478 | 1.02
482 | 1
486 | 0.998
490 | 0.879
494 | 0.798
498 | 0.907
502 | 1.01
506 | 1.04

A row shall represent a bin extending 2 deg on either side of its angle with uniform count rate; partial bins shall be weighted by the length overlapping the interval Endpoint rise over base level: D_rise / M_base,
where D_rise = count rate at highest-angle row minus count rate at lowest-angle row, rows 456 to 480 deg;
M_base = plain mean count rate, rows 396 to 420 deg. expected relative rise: -0.024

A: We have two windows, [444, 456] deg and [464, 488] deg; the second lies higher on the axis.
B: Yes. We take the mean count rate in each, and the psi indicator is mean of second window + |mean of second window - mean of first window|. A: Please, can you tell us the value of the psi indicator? 1.04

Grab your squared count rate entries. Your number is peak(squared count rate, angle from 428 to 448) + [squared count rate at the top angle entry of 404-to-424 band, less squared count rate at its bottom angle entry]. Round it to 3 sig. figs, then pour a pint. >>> 1.50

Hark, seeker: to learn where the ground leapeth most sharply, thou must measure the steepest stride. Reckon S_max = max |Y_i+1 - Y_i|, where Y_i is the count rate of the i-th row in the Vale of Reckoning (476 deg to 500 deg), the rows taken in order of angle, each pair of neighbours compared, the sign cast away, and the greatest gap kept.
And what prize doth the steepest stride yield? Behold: 0.12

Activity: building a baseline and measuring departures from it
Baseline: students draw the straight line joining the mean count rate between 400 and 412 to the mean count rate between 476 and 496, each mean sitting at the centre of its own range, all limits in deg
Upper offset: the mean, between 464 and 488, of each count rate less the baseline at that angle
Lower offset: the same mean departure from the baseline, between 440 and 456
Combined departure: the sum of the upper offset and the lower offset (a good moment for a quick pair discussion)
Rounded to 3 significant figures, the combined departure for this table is 0.266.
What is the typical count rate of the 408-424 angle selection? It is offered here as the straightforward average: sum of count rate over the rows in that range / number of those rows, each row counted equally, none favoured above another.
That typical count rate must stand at 0.91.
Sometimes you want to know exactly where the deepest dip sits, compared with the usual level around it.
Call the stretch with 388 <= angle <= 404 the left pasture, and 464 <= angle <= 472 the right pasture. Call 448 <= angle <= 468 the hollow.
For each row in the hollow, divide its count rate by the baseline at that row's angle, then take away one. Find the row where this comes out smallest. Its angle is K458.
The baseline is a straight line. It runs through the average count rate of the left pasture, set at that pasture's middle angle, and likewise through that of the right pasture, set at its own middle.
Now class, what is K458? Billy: 466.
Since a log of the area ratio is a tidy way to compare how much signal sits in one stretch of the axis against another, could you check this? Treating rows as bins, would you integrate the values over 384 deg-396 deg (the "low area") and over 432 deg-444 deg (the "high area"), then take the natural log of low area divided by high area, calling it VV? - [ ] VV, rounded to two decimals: -0.14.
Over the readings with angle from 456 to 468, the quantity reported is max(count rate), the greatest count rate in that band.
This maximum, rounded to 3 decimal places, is 1.040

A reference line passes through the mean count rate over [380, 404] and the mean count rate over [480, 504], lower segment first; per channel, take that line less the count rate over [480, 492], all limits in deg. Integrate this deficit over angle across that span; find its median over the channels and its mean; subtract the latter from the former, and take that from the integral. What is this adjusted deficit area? -0.3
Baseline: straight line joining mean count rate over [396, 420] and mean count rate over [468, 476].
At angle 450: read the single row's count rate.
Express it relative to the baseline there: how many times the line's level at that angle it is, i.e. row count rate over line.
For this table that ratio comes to 1.08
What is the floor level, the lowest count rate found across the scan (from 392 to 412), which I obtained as 0.762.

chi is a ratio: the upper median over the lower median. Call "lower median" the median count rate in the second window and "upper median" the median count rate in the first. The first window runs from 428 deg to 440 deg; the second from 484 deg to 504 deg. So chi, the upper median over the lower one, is 1.15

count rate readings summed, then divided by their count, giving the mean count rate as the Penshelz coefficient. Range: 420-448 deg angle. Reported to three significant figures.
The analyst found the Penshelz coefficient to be 1.03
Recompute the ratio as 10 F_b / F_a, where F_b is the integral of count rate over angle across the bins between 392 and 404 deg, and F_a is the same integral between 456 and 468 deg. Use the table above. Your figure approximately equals 8.1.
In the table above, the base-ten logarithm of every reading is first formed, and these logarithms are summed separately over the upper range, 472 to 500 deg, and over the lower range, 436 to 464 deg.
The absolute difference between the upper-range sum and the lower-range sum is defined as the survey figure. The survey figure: 0.3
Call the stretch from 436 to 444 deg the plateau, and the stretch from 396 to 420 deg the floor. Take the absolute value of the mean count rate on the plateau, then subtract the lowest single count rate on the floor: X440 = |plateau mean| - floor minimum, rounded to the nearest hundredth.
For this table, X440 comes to 0.28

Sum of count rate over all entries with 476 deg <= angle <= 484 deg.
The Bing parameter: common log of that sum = 0.3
